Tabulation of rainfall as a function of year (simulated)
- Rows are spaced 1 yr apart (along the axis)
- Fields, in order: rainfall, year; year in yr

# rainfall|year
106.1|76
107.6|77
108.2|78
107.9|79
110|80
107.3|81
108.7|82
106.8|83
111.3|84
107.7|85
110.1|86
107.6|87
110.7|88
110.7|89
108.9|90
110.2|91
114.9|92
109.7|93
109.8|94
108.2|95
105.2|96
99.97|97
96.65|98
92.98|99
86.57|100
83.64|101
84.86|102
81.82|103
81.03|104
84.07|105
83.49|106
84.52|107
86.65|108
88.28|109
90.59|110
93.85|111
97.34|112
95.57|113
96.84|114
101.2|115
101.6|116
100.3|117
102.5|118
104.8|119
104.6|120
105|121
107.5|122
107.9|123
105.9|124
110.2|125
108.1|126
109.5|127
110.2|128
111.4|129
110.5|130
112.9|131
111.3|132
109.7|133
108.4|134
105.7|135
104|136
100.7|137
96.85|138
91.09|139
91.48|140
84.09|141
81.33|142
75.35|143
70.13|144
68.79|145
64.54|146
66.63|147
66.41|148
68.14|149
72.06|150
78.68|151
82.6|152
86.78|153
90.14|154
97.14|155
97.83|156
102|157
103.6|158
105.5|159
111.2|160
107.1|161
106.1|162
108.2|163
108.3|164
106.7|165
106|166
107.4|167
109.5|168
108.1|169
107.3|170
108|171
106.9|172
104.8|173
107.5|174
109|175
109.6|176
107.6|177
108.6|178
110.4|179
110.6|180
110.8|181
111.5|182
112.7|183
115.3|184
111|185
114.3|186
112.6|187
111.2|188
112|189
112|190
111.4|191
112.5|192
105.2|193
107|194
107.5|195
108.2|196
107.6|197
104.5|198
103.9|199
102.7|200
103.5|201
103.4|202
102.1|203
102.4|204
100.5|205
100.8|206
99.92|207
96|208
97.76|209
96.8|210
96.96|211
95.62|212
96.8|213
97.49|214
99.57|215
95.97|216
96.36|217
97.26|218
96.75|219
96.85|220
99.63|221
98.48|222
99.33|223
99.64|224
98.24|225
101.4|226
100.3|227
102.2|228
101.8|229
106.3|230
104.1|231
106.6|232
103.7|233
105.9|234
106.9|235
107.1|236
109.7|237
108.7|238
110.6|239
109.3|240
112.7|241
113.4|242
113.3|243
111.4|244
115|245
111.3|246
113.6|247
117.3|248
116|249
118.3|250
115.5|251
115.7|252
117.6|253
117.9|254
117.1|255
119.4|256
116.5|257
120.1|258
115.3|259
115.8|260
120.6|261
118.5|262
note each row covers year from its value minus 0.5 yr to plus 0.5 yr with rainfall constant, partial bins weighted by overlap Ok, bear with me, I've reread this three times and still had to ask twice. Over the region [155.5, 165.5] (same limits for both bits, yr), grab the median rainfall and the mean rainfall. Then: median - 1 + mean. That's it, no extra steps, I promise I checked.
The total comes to 211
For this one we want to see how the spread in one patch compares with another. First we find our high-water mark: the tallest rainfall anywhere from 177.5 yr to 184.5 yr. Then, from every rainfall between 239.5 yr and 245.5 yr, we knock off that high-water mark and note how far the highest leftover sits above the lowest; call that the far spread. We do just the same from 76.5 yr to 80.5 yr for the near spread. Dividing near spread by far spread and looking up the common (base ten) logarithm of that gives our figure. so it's -0.4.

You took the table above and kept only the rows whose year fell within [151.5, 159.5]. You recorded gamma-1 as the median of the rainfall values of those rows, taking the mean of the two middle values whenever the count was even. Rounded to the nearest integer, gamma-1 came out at 97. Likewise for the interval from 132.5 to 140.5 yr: 102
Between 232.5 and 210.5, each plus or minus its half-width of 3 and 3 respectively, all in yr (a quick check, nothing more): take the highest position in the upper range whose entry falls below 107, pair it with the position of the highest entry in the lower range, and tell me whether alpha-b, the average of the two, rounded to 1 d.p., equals 222.0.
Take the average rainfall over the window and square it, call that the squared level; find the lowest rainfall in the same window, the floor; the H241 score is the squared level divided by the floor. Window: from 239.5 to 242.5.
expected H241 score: 114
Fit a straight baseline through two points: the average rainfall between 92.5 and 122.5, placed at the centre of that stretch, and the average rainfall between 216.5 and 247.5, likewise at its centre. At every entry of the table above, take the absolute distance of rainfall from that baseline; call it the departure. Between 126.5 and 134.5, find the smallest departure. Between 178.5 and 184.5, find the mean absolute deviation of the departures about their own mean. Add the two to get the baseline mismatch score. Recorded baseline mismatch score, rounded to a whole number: 12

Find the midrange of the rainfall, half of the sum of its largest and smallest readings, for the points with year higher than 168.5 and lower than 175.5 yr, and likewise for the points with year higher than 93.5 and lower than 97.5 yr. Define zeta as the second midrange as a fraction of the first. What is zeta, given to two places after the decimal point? 0.98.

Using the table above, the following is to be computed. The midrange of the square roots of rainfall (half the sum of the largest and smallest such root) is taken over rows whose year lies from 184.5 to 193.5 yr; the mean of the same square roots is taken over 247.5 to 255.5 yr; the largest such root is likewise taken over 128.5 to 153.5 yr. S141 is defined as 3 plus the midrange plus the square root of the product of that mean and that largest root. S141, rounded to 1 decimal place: 24.2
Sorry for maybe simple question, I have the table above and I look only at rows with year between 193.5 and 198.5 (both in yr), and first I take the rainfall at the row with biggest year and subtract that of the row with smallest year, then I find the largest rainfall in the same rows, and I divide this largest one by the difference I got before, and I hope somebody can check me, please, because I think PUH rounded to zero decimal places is -43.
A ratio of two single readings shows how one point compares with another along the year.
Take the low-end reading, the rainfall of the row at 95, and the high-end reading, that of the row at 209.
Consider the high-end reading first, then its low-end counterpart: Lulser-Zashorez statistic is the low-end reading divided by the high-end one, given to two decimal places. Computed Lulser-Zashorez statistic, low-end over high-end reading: 1.11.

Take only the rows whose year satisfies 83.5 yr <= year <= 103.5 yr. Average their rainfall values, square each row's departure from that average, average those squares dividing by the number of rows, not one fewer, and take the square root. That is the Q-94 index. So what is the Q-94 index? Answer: 10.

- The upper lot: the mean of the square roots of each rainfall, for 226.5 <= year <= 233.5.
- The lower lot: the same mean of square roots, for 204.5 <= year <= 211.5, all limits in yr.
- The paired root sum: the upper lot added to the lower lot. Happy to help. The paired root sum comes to 20.1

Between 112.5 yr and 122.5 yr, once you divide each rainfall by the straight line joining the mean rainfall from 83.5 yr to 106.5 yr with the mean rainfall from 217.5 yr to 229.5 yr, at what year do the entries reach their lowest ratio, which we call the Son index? 113 yr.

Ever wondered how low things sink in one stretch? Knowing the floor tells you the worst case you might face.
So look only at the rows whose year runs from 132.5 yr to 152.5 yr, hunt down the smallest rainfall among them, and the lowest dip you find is 64.54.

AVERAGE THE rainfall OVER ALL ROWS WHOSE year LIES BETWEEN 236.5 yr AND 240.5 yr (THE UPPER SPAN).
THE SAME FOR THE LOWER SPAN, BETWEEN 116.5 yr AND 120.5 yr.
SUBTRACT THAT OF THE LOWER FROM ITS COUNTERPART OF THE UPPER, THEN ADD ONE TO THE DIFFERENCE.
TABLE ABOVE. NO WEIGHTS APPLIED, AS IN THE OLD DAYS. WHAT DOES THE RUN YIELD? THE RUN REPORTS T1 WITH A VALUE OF 7.5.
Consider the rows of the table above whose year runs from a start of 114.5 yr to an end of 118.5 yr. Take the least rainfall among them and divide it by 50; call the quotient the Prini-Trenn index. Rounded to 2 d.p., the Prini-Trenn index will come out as 2.01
